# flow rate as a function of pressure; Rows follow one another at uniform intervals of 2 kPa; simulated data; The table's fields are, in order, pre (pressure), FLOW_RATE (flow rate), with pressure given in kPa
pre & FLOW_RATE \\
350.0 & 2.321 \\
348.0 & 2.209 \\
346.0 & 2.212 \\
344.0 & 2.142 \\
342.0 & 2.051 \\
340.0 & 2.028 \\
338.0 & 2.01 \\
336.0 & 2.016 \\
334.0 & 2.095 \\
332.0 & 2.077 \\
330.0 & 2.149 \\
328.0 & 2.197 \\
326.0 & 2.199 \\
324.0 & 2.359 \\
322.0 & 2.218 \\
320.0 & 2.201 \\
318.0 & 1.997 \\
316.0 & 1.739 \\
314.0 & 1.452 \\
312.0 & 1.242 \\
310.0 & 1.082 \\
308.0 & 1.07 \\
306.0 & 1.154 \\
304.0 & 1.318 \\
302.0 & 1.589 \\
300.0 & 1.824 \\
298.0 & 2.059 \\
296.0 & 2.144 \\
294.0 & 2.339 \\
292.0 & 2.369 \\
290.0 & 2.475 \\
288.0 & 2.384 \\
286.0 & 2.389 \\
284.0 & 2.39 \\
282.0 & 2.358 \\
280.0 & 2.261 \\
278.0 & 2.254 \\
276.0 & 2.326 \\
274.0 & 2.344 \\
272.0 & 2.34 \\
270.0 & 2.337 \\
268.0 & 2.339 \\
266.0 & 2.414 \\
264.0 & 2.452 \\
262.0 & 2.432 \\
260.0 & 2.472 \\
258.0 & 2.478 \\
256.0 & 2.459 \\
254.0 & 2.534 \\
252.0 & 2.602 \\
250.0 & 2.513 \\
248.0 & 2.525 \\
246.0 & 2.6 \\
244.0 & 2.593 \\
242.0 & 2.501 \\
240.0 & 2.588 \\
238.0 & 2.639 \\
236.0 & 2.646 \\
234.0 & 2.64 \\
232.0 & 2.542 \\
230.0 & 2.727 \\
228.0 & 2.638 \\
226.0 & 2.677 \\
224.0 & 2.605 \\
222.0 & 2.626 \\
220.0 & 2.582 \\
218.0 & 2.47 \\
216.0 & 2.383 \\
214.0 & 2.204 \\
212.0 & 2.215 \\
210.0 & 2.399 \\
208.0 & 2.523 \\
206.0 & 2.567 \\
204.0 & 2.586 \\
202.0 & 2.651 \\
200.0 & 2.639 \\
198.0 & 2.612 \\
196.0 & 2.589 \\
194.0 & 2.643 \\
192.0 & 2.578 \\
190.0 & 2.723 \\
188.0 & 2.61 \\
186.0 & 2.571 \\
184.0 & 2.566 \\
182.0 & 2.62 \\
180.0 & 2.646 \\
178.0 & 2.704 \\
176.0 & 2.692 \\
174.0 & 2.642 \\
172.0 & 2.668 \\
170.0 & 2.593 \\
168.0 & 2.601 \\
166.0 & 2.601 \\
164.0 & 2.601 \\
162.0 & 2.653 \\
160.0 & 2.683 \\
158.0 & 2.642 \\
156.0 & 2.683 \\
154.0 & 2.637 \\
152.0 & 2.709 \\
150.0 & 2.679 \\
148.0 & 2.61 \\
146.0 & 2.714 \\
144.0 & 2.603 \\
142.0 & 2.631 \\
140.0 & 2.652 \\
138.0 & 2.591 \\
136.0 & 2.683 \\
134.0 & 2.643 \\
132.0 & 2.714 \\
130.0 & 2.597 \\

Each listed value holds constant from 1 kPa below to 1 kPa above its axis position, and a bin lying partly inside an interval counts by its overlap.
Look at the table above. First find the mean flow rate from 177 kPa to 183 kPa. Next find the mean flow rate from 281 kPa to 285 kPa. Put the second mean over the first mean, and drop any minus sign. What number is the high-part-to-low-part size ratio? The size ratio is 0.89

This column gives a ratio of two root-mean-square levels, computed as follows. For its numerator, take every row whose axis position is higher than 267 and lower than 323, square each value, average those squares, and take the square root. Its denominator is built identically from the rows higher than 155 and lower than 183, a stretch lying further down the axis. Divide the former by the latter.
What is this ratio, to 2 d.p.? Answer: 0.78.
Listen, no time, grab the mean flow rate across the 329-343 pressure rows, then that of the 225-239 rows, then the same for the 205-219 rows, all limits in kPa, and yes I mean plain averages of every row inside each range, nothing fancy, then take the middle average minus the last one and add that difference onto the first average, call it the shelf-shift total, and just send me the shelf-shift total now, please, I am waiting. 2.3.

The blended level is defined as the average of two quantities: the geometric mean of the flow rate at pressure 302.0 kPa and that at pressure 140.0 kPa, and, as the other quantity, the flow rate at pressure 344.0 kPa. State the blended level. 2.10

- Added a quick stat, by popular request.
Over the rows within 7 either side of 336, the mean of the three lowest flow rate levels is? 2.02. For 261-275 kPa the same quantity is 2.34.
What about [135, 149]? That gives 2.60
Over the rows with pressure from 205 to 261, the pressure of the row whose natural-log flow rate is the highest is 230.0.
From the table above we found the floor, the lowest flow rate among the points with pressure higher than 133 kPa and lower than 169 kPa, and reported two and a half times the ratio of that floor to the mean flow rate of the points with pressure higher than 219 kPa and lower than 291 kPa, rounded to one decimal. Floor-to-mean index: 2.6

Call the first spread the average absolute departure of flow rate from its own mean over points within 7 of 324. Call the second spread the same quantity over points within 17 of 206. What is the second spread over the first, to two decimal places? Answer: 1.74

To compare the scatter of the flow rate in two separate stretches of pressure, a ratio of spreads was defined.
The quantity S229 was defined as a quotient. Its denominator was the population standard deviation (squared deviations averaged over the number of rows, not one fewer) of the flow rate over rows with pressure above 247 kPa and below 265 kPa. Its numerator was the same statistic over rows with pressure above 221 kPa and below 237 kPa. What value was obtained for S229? 1.0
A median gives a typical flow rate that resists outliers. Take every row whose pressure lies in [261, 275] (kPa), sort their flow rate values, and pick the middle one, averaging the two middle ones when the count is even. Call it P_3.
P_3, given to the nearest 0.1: 2.3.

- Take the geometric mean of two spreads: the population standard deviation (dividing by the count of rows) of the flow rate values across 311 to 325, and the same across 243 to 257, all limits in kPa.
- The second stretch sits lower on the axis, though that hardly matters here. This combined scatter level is 0.14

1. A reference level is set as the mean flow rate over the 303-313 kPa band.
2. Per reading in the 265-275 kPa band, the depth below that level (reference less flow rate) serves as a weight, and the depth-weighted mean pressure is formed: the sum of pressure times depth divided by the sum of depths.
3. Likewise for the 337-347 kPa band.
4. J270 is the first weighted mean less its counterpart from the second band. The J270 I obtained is -72.3 kPa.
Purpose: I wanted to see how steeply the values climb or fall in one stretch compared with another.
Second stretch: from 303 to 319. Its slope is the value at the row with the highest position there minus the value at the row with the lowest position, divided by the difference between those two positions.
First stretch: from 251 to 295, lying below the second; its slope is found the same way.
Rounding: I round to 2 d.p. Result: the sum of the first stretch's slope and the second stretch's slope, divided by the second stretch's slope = 0.87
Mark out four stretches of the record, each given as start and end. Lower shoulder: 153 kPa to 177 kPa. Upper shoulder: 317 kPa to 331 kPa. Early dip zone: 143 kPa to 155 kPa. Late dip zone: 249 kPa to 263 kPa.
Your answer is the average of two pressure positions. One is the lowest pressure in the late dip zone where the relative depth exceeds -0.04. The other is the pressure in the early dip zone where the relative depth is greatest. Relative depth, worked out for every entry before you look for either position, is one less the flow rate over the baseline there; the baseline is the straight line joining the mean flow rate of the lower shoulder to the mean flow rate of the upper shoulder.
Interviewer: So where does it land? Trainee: 200 kPa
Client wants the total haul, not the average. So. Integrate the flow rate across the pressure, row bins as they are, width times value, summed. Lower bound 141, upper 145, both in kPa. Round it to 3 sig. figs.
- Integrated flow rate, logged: 10.5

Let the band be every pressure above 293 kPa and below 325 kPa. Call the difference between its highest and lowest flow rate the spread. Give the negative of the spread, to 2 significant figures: -1.3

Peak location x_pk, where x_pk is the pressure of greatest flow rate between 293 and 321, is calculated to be 294.0 kPa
